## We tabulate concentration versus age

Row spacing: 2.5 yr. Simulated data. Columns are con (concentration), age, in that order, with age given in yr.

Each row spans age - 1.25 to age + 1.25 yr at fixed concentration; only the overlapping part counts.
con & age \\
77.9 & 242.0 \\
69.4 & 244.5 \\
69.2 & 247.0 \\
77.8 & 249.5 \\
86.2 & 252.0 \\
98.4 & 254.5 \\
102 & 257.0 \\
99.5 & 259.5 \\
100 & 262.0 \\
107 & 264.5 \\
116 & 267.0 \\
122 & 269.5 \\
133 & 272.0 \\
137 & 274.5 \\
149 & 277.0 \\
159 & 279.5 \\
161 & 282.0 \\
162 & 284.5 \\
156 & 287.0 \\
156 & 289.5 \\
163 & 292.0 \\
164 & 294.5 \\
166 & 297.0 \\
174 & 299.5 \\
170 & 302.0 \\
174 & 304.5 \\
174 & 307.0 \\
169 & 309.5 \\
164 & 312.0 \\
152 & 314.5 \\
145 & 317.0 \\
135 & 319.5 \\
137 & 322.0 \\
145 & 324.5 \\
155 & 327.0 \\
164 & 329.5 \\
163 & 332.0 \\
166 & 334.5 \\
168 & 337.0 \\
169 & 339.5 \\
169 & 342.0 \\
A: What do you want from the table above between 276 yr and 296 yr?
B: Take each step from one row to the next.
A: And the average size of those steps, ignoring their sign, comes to 4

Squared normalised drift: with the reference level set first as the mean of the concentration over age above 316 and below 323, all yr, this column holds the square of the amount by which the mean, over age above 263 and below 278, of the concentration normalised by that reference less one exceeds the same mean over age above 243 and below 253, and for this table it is 0.14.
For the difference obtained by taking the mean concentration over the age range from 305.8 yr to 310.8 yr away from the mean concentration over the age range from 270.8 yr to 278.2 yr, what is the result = -32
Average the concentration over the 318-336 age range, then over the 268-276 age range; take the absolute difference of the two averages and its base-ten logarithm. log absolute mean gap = 1.33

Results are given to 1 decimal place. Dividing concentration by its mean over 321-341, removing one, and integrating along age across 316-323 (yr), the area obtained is -0.9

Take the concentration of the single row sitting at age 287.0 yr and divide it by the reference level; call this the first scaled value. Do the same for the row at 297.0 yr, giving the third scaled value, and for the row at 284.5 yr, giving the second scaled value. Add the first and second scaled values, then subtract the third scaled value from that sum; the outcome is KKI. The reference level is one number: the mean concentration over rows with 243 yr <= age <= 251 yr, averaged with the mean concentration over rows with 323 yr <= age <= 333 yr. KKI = 1.3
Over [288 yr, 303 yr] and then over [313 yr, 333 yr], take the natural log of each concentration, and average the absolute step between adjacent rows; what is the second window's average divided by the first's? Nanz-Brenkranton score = 1.7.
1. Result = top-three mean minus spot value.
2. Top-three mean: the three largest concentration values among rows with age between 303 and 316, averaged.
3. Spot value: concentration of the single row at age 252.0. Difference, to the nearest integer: 86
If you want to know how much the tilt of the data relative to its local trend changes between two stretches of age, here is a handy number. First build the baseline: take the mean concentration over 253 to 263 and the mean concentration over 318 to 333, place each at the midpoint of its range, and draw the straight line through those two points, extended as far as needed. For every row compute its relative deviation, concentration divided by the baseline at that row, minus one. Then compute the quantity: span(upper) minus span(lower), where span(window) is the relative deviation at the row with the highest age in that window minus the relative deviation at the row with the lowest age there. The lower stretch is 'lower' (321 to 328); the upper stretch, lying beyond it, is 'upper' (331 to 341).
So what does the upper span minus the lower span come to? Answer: -0.10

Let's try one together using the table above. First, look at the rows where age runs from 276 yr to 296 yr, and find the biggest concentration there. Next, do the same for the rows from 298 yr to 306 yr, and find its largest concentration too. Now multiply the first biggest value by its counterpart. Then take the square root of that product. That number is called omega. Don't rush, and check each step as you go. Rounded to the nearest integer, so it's 169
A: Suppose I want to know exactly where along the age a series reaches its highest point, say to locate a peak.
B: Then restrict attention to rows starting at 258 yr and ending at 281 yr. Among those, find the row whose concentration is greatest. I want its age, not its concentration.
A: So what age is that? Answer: 279.5 yr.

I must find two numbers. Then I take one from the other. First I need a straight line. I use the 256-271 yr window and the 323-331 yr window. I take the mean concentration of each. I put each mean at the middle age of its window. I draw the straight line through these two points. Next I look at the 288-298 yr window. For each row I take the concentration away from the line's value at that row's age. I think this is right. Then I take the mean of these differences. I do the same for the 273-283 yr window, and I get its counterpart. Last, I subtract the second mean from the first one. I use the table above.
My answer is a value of 0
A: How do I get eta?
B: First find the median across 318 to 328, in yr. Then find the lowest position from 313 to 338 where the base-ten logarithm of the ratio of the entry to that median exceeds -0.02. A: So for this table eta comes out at 314.5 yr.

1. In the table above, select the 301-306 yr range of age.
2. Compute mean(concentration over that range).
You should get 172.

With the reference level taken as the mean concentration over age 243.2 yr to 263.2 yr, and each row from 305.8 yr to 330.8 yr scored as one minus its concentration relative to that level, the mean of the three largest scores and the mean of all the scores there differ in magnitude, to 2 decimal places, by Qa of 0.17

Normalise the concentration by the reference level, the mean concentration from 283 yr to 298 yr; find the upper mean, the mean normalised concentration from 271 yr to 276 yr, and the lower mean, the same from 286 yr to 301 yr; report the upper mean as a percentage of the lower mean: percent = 83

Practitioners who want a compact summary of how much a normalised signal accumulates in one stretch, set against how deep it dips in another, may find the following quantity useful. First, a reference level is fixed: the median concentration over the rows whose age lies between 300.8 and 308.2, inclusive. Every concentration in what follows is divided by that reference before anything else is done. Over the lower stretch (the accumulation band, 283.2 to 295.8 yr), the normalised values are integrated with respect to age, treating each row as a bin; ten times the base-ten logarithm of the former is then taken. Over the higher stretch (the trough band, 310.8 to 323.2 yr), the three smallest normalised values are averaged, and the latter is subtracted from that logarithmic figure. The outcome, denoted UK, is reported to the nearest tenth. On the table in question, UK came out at 9.8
